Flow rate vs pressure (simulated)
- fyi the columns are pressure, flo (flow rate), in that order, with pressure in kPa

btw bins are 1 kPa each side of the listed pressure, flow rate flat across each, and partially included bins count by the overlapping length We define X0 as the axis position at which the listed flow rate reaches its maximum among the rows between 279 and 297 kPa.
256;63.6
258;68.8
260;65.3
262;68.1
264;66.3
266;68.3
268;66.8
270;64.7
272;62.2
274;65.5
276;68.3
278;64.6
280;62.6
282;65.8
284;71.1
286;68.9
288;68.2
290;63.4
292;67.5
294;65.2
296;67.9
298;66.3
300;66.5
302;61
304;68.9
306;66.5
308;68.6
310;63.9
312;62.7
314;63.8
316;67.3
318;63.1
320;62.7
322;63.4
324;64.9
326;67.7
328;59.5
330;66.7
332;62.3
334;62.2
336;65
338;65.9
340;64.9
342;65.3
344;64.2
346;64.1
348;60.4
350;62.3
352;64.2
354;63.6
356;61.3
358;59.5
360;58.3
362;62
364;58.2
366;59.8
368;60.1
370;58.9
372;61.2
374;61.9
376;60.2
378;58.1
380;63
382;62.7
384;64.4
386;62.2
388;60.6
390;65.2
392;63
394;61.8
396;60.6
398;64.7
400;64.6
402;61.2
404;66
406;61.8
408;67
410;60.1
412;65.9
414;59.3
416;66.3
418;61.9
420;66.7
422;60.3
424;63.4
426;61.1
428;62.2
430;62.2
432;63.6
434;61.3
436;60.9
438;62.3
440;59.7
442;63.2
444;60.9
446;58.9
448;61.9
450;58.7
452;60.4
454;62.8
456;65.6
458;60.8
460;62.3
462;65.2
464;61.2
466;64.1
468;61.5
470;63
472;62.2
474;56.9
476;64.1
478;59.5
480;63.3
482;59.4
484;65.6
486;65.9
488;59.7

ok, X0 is 284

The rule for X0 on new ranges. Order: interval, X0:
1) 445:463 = 456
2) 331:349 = 338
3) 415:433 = 420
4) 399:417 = 408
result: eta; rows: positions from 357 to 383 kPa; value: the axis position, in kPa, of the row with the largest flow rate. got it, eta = 380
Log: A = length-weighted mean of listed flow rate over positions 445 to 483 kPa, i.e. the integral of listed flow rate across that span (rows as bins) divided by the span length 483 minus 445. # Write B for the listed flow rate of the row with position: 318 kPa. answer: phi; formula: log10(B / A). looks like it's 0.010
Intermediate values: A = 62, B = 63.1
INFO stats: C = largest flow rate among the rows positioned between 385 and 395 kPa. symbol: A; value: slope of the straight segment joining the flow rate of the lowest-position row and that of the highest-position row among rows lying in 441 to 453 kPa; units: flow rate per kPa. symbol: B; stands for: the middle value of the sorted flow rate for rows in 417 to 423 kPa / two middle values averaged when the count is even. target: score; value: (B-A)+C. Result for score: 127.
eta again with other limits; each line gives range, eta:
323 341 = 326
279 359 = 284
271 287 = 284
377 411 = 408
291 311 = 304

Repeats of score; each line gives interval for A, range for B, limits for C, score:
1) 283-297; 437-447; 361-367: 123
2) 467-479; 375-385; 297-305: 132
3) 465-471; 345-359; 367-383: 126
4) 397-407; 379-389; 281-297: 134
